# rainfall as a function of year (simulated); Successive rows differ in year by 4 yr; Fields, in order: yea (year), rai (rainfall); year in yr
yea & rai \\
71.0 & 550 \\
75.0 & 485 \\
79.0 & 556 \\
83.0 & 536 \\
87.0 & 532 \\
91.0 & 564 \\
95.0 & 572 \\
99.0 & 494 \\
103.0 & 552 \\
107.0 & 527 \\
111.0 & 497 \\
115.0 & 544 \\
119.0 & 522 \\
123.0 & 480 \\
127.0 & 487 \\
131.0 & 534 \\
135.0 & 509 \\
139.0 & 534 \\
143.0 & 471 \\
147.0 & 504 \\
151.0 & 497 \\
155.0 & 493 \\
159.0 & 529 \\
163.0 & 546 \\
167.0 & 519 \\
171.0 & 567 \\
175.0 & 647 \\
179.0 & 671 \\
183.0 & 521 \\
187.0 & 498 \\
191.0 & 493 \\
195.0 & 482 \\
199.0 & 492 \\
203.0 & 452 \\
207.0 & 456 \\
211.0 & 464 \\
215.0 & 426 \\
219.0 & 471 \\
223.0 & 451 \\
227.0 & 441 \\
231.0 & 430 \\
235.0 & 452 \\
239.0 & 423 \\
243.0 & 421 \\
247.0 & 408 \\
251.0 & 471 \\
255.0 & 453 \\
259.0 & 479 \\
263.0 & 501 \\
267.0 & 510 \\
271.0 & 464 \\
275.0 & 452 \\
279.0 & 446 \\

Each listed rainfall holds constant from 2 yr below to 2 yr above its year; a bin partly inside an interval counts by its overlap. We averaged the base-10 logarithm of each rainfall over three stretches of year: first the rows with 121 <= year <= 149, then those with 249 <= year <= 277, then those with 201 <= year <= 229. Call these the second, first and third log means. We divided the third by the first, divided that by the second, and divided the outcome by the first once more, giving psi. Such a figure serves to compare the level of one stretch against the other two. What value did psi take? 0.137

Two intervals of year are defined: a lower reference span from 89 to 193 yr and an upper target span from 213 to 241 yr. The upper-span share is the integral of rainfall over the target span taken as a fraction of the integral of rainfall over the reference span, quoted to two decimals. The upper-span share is 0.22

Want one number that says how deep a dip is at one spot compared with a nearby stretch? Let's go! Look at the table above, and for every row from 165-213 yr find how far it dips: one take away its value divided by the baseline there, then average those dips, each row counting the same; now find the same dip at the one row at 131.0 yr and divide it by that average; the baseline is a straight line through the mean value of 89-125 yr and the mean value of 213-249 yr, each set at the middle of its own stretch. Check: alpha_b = 0.4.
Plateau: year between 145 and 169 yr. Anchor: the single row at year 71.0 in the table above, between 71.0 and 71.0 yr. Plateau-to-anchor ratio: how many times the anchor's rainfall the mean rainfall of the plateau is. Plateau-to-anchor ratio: 0.936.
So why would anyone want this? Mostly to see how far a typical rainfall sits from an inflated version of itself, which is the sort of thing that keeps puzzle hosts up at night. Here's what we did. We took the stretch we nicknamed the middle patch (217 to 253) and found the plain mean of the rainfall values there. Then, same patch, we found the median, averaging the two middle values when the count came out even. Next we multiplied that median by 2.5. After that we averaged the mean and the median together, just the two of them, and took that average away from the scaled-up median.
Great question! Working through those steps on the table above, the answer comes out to 662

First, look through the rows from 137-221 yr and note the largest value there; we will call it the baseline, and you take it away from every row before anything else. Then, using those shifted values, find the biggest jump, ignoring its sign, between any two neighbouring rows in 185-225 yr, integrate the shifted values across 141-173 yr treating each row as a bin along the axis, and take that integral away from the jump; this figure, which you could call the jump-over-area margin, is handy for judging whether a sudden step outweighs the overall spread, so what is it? 5013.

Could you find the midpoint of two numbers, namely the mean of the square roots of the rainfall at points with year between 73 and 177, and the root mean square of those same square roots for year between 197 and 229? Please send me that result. 22.15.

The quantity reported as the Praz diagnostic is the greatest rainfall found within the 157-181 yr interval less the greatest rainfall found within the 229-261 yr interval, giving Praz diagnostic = 192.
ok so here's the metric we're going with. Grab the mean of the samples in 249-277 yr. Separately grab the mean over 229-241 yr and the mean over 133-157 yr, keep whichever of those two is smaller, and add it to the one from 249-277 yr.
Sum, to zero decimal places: 911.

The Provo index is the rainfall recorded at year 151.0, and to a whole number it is 497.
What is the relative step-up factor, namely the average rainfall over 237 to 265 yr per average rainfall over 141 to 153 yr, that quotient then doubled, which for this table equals 1.84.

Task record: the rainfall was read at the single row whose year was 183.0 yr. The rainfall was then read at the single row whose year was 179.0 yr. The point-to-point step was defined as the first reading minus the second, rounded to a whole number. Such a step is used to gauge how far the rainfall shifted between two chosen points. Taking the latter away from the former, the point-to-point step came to -150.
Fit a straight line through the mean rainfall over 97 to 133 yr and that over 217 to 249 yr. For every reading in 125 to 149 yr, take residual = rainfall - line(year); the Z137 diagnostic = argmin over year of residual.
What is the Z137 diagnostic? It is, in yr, 143.0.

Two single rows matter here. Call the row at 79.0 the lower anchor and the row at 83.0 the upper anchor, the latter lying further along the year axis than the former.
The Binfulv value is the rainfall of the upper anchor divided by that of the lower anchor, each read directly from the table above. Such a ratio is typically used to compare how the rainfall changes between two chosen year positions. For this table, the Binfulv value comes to 0.96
